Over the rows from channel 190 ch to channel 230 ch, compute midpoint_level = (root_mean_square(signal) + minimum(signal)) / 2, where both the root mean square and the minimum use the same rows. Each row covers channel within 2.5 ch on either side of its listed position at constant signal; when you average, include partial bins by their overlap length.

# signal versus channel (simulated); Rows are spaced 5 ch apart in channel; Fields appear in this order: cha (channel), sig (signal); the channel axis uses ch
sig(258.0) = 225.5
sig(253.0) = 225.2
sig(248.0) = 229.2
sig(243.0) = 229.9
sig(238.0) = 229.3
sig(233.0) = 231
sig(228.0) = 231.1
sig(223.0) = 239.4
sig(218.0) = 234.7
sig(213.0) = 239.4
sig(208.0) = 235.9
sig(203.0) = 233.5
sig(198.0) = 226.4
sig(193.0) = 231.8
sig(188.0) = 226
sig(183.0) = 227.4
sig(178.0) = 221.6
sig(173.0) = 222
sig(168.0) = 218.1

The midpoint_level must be 230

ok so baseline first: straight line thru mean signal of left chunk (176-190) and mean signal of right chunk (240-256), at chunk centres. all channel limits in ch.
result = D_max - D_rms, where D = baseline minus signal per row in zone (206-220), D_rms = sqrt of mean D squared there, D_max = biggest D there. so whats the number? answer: -18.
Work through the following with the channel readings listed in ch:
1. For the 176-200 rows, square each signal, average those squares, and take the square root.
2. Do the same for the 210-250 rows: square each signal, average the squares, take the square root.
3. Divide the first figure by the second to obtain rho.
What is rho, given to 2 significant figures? 0.97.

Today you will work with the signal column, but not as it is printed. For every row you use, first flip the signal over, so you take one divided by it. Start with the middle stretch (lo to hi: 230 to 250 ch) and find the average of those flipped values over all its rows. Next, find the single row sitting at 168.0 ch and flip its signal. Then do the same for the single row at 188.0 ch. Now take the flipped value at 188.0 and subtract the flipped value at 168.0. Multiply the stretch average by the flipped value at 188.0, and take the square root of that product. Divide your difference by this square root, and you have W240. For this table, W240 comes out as -0.037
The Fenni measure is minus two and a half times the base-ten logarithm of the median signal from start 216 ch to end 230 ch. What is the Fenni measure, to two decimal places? -5.93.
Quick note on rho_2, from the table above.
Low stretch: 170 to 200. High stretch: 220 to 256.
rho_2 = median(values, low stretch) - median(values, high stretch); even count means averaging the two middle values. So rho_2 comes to -3.7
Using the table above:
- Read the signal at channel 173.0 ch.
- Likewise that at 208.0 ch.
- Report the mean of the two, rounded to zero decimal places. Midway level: 229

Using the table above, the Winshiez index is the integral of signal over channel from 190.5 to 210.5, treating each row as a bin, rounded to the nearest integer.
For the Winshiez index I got 4638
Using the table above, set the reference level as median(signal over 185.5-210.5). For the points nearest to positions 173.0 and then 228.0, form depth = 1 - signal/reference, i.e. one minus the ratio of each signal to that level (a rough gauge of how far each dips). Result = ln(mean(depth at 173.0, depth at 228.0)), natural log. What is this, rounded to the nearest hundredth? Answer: -3.79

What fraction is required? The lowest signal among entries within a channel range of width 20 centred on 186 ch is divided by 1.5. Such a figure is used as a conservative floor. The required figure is 148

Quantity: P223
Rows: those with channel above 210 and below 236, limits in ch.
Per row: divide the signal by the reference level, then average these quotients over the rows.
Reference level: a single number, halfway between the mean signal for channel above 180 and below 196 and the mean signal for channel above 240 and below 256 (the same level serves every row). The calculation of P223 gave 1.03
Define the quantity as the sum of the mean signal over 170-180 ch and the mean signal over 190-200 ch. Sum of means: 451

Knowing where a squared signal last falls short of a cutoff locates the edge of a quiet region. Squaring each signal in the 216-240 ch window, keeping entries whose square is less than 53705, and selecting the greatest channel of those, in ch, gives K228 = 238.0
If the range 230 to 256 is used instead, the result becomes 253.0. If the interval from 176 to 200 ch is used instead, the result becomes 198.0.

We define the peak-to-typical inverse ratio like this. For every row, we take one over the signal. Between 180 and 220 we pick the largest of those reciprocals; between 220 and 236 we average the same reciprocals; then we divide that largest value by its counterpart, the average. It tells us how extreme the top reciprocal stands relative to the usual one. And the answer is 1.03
